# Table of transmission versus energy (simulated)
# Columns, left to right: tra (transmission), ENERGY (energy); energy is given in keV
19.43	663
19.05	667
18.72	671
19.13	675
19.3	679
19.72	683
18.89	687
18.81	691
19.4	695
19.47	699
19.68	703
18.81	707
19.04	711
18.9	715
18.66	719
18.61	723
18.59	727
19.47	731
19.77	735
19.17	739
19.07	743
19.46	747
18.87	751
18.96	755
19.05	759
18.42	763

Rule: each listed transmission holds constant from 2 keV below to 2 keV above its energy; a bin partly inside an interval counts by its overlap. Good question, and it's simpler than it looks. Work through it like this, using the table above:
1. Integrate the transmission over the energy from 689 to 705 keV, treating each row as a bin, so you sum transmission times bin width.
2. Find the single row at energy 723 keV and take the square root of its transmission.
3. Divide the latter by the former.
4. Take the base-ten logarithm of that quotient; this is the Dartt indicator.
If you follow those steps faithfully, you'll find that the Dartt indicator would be -1.86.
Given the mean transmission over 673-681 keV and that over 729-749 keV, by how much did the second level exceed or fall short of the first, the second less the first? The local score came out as 0.2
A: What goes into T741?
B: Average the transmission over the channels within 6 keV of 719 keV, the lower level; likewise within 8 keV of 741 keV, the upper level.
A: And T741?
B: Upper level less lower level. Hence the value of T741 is 0.64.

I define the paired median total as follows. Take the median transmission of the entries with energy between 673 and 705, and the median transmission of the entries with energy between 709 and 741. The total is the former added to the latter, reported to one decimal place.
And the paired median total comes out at 38.3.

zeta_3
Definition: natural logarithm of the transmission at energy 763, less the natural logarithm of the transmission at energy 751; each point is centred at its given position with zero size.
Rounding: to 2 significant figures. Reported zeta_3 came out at -0.024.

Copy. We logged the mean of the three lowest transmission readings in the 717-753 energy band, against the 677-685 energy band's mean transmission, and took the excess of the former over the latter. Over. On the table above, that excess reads -0.89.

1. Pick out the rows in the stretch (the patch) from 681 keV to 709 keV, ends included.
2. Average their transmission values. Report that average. 19.3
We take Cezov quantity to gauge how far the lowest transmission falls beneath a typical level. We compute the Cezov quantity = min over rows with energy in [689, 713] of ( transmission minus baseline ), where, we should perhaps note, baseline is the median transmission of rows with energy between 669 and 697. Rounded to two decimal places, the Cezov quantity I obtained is -0.32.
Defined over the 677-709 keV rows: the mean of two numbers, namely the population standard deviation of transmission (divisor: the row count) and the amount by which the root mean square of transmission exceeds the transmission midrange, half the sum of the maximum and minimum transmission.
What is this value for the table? 0.175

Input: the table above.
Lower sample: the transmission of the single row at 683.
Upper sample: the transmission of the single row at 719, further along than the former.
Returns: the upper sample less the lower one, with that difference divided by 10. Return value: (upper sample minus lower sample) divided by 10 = -0.106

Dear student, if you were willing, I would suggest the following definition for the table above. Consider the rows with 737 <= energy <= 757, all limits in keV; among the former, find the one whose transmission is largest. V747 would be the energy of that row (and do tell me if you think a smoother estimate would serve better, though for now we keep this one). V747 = 747 keV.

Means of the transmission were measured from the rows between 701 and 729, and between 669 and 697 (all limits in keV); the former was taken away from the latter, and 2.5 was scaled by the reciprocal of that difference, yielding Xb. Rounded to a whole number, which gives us 10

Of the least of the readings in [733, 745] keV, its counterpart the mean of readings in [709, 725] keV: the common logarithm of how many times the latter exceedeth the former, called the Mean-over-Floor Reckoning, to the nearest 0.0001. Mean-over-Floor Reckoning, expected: -0.0061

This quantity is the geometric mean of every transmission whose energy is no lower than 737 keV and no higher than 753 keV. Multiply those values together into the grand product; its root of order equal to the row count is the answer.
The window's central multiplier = 19.1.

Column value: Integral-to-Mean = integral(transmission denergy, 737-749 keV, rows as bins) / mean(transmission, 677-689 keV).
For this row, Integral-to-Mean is 12.0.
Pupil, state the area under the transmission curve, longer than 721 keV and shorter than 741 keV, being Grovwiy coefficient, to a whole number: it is 382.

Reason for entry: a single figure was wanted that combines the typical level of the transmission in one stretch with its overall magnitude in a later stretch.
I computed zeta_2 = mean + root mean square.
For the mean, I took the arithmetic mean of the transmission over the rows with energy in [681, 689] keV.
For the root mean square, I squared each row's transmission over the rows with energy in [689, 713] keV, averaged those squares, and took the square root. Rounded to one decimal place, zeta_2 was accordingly 38.5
